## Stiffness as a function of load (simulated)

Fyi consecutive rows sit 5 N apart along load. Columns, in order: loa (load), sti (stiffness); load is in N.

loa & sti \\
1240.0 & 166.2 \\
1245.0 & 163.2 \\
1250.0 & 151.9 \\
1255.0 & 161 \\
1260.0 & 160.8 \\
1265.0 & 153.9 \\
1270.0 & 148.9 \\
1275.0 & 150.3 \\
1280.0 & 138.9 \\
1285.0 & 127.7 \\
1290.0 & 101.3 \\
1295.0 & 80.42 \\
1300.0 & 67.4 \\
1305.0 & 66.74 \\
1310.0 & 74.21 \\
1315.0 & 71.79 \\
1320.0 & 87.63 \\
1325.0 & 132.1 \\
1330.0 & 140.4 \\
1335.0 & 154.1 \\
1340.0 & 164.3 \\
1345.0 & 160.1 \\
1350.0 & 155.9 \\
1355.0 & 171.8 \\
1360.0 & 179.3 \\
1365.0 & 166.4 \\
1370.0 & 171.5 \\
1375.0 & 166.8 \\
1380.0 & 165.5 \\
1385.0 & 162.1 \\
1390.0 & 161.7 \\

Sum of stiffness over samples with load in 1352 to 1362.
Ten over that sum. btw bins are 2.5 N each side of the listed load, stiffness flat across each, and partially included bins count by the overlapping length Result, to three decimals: 0.028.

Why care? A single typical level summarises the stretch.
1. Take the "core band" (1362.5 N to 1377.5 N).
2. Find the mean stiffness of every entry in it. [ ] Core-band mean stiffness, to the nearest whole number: 168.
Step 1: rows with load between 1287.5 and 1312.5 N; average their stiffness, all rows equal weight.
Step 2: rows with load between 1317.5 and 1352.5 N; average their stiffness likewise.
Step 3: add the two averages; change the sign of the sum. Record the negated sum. -220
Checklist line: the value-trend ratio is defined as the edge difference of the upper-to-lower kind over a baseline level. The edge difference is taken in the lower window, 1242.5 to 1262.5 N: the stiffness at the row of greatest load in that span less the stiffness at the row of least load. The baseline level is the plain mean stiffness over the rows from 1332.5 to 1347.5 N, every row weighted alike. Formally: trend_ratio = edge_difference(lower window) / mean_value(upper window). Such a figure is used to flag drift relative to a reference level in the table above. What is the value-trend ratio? 0.0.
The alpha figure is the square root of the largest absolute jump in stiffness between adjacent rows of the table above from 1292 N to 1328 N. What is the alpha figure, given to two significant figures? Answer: 6.7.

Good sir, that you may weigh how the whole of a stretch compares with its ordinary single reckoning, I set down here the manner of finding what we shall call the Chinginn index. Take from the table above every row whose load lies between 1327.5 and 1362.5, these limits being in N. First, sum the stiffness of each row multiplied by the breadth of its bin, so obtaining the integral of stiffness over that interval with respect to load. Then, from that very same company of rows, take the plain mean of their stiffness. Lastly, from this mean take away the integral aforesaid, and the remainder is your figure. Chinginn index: -5469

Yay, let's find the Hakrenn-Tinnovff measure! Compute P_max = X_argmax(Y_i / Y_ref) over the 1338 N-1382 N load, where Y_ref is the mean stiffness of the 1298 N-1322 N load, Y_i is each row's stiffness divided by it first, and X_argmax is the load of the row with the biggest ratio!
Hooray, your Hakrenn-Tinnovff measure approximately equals 1360.0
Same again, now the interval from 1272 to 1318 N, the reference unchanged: 1275.0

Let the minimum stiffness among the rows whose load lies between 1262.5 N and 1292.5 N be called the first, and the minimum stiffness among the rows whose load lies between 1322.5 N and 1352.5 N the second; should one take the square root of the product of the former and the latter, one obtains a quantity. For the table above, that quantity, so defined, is 116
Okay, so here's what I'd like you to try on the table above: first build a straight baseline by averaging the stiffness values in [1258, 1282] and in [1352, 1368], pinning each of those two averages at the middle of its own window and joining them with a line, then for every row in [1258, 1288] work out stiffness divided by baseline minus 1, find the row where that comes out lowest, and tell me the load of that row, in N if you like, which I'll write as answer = 1285.0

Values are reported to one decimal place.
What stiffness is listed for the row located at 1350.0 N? 155.9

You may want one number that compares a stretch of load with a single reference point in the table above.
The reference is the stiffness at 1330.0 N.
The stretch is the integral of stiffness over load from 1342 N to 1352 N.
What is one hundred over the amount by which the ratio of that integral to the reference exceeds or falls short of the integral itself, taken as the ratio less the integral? -0.064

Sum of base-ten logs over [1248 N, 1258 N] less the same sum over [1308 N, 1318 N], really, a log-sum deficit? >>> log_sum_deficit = 0.7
